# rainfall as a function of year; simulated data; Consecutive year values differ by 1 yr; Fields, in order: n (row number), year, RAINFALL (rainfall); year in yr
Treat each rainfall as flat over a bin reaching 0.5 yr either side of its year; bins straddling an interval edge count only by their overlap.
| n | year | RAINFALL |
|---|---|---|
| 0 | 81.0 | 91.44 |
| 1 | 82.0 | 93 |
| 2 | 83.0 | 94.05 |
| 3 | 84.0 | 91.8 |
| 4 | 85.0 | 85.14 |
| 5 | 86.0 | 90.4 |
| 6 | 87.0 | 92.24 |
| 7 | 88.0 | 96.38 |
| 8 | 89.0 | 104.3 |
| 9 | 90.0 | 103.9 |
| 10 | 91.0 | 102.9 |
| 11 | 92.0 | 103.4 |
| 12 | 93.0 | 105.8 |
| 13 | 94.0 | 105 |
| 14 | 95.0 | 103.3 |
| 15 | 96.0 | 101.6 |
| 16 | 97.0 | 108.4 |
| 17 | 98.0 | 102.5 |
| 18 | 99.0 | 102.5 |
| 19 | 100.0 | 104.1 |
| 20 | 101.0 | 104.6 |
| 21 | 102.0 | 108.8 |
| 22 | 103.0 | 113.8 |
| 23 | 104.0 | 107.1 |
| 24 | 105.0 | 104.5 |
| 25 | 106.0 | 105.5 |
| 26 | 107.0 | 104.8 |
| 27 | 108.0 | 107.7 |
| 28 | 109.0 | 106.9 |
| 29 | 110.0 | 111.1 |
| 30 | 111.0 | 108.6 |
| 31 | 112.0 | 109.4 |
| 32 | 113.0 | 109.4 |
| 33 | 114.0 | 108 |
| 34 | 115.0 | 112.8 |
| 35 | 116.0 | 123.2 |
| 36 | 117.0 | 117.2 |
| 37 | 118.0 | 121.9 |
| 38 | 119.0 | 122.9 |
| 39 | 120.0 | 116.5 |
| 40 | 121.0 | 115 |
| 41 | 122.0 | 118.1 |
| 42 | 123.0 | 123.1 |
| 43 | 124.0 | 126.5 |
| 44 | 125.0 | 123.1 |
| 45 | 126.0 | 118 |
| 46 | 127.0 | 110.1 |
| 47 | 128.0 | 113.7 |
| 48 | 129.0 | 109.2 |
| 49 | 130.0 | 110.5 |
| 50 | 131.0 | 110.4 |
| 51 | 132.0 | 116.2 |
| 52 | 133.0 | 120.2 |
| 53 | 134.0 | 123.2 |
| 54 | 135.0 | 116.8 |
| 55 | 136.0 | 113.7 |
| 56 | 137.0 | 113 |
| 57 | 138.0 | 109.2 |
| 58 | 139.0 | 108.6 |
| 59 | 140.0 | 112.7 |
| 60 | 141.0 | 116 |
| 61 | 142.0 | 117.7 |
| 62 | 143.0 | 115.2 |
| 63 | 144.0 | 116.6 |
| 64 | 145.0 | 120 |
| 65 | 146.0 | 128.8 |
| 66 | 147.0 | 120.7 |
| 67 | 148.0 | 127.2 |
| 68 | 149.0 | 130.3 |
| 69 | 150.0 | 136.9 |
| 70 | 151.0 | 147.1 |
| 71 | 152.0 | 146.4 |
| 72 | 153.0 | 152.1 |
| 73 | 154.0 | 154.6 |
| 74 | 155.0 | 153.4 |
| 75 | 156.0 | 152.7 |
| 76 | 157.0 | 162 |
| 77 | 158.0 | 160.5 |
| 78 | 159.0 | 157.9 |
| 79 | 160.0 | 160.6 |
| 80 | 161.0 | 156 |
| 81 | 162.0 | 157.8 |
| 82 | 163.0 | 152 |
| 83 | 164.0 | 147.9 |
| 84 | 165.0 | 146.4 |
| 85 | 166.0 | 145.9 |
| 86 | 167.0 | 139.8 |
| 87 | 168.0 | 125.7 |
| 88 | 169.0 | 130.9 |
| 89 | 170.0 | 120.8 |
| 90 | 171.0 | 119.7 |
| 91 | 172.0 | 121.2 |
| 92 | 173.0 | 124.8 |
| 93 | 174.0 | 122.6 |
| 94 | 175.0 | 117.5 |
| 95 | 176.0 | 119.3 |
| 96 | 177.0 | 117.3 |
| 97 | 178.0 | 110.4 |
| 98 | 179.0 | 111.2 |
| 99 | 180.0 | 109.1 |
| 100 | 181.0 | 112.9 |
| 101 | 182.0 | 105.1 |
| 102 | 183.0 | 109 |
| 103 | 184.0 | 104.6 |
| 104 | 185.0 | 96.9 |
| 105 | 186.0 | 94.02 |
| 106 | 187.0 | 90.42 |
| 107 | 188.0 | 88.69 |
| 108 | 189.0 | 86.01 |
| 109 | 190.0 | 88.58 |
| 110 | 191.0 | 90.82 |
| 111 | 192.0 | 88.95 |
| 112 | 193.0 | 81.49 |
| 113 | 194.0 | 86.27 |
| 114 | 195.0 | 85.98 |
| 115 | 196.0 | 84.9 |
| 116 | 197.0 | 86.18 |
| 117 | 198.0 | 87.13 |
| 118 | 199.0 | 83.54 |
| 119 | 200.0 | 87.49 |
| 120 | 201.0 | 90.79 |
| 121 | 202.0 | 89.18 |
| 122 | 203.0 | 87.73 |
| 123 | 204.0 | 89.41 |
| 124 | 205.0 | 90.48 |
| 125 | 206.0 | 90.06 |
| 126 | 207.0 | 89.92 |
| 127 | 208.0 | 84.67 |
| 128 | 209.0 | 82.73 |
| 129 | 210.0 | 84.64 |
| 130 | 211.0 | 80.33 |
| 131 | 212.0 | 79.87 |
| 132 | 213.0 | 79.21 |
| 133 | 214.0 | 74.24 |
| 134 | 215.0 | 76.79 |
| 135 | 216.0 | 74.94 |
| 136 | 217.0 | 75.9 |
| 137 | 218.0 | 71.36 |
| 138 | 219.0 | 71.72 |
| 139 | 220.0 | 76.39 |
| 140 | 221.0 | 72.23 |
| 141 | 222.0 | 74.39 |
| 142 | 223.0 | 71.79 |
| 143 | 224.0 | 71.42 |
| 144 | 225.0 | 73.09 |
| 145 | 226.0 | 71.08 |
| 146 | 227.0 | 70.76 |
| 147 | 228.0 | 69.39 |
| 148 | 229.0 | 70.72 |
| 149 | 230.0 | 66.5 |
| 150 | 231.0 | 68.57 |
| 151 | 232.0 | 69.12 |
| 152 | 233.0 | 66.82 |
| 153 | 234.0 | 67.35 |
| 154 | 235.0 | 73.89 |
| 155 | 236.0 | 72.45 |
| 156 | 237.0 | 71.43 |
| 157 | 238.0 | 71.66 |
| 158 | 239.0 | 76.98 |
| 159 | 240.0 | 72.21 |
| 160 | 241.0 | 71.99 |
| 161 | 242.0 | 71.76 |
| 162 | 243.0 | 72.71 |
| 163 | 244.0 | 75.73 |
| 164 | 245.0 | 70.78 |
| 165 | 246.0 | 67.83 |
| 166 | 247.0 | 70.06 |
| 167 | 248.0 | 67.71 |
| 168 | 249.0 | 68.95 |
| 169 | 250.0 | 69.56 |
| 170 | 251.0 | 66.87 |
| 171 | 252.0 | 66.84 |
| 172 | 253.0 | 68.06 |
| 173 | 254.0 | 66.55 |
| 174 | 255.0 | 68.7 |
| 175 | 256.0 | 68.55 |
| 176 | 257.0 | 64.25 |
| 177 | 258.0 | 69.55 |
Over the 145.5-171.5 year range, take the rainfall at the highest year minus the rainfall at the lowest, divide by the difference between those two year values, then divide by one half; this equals -0.7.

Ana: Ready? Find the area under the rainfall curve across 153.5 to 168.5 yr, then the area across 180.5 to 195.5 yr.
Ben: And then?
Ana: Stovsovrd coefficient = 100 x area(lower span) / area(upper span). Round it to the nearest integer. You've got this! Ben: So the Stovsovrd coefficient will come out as 161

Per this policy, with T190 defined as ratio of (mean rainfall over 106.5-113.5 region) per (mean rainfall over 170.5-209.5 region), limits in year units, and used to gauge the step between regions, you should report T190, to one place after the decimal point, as 1.1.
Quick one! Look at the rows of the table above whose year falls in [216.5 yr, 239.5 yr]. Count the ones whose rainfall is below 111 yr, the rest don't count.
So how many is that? 23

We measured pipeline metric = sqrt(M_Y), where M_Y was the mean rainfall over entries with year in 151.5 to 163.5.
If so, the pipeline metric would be 12.5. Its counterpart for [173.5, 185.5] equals 10.6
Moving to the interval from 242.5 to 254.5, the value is 8.3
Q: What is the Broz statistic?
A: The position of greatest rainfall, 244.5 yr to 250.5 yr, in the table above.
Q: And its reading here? 245.0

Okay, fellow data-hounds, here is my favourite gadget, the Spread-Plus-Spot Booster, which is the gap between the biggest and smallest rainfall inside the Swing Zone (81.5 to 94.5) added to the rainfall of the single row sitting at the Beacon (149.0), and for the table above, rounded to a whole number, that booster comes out 151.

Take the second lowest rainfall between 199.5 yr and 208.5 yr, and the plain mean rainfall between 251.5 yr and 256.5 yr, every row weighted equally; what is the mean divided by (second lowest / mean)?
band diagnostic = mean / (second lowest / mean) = 52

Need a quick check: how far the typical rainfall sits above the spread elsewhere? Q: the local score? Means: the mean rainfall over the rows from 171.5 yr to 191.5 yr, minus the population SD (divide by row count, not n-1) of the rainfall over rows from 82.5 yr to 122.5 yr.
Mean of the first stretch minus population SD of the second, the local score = 98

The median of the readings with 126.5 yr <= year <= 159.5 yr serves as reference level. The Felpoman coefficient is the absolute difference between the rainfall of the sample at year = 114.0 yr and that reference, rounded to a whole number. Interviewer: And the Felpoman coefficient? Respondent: 12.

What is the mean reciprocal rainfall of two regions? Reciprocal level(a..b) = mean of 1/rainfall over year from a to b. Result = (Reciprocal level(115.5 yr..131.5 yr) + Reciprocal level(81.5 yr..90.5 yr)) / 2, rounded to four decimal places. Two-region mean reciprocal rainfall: 0.0096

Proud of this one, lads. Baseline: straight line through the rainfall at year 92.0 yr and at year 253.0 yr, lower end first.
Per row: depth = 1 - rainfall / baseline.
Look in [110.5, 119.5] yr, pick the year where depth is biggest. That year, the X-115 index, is 111.0 yr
